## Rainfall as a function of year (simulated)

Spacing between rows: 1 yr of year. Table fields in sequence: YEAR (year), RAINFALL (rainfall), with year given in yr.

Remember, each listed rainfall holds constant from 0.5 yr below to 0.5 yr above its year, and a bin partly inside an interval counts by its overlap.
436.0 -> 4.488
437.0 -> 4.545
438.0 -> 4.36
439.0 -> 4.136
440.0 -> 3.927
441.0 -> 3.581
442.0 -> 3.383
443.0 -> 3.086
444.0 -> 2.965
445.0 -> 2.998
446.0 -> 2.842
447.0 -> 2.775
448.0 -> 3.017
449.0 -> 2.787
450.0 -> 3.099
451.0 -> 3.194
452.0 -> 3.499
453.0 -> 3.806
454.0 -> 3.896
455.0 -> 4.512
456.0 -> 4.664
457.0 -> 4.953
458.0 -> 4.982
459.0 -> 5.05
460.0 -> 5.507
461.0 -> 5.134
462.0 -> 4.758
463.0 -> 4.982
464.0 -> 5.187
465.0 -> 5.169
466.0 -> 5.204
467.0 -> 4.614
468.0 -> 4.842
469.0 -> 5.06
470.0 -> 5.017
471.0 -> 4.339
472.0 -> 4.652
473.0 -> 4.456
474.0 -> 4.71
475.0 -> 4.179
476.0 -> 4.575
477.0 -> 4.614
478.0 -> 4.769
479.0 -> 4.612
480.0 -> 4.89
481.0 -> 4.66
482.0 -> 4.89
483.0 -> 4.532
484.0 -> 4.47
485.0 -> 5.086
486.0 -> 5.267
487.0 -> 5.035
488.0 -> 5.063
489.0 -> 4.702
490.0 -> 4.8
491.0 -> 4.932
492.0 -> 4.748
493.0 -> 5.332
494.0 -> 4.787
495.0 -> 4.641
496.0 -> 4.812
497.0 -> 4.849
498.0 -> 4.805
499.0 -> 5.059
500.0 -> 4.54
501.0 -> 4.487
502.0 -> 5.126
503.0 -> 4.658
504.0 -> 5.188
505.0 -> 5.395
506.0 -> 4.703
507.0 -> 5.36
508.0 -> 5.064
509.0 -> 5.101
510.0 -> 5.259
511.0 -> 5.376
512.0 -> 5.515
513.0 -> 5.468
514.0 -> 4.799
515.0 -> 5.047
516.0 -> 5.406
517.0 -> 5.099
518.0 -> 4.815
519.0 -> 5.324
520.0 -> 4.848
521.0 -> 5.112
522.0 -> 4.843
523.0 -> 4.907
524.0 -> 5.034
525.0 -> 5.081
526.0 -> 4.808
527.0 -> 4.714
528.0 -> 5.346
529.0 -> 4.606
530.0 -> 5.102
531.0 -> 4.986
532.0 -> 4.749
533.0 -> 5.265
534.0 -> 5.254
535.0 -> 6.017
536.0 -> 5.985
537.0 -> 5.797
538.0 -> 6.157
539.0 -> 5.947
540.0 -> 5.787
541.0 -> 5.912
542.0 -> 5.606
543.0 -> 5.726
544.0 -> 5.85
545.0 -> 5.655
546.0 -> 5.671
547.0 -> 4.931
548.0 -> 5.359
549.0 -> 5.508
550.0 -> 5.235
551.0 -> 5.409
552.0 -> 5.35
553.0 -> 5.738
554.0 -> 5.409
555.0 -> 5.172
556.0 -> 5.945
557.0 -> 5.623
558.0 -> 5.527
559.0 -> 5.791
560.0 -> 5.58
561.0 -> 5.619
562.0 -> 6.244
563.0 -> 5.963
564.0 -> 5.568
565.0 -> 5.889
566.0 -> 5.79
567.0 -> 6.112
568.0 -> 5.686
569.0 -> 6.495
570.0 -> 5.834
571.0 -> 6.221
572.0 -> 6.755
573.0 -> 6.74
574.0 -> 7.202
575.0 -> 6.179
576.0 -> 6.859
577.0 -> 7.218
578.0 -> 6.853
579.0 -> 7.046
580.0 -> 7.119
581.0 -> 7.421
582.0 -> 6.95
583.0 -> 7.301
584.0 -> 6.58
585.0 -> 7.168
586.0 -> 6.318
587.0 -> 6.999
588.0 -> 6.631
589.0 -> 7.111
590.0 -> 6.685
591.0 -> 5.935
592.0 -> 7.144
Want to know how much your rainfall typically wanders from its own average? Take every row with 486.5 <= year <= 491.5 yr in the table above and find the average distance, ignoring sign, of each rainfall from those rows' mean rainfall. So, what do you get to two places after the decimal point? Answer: 0.12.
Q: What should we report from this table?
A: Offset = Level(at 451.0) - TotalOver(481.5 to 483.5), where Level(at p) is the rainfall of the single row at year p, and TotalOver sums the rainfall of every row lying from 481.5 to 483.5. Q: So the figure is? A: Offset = -6.2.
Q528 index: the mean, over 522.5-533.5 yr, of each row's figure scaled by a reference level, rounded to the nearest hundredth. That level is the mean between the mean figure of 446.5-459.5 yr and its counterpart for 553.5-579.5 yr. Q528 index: 0.99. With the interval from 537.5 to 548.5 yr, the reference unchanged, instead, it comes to 1.14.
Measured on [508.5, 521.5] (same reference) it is 1.03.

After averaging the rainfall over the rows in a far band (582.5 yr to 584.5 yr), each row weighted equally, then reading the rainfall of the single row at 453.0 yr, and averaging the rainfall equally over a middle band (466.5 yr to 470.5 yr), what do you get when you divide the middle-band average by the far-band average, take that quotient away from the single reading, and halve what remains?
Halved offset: 1.6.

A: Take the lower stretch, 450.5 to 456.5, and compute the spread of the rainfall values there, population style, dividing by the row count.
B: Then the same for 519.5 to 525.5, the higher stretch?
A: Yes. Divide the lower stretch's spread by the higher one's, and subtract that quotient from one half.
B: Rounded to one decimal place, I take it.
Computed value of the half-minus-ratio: -4.3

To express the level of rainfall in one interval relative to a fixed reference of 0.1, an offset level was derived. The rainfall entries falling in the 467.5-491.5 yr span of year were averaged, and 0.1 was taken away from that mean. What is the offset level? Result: 4.7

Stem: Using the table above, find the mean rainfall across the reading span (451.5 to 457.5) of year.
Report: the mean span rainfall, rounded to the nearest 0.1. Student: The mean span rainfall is 4.2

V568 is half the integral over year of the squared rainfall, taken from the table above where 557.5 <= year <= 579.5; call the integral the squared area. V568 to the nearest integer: 431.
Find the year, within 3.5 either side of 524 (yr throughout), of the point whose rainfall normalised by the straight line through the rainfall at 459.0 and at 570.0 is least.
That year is 527.0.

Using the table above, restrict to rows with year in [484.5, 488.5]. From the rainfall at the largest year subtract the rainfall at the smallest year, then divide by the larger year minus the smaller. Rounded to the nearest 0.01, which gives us -0.01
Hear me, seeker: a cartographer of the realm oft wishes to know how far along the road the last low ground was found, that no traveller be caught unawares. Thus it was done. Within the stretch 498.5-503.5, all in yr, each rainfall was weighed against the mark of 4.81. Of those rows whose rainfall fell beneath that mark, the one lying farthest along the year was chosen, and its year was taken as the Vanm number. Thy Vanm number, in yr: 503.0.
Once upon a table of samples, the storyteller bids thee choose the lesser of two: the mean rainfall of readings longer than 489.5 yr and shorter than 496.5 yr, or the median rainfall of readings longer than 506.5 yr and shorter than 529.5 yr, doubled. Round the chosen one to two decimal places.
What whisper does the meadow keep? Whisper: 4.86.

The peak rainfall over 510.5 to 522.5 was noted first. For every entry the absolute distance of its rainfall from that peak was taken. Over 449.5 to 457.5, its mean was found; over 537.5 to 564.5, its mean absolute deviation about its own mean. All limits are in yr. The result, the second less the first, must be -1.4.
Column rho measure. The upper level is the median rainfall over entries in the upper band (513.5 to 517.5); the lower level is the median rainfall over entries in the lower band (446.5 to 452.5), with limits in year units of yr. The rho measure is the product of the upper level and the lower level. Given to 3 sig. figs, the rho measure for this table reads 15.5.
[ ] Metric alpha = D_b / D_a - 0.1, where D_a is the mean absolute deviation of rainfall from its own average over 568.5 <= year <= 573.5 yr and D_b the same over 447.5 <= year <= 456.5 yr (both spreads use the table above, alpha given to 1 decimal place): 1.7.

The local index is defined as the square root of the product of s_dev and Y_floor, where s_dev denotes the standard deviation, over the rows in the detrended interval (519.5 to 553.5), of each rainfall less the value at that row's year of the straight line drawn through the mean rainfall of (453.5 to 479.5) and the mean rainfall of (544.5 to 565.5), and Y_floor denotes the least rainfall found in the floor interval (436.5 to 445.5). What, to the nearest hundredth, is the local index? 1.08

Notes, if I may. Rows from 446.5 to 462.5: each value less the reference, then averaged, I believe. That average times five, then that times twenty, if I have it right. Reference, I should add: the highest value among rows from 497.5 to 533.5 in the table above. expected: -141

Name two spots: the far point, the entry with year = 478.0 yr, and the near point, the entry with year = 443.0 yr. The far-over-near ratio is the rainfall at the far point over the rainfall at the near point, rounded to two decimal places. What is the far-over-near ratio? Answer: 1.55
